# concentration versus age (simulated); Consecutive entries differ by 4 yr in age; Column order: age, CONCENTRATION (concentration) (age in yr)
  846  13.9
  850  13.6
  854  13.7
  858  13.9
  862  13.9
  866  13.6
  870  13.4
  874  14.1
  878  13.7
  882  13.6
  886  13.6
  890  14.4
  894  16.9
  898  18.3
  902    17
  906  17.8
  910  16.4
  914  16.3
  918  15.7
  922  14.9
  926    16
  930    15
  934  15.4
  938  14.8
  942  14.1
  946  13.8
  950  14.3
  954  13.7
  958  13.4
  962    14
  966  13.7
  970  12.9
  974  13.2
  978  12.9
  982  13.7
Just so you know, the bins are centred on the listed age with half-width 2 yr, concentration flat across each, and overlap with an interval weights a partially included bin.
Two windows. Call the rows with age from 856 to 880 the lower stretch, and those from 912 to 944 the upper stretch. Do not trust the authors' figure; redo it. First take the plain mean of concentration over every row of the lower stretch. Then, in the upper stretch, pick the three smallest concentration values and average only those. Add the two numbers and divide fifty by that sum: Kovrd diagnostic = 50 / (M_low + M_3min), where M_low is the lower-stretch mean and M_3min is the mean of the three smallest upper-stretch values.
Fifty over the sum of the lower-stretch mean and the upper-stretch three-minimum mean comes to 1.76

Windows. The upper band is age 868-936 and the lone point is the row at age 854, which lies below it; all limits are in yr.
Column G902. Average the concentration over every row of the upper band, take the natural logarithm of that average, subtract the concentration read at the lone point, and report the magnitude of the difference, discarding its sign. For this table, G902 11.0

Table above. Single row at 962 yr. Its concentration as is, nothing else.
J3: 14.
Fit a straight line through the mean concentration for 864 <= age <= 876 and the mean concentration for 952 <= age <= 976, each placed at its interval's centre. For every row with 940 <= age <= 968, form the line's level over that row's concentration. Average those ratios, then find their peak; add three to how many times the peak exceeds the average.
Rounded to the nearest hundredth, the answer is 4.03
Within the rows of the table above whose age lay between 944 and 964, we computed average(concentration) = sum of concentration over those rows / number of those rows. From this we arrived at 13.8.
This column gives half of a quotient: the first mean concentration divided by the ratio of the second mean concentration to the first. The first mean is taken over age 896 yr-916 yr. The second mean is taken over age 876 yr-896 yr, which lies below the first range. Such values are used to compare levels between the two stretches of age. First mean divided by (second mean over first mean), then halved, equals 10.2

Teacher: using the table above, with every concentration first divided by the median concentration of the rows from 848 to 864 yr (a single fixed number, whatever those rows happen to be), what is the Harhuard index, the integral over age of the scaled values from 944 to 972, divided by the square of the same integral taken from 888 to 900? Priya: 0.13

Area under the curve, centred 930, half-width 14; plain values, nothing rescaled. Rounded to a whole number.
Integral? 424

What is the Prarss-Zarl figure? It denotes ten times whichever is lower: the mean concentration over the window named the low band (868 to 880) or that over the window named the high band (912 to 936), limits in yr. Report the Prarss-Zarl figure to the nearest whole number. 137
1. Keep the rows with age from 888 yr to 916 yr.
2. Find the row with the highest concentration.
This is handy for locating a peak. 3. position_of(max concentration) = 898 yr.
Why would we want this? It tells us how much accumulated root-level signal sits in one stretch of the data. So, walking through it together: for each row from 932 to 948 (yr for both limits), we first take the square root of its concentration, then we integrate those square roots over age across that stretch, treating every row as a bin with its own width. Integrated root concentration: 61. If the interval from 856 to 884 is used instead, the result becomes 104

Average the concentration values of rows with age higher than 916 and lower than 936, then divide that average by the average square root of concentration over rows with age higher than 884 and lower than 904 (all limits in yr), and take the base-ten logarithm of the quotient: 0.59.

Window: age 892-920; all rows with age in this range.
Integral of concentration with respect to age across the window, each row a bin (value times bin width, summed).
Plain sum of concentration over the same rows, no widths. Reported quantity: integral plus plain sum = 592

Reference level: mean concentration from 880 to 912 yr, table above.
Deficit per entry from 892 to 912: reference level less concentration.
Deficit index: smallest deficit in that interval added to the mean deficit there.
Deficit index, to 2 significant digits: -3.6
